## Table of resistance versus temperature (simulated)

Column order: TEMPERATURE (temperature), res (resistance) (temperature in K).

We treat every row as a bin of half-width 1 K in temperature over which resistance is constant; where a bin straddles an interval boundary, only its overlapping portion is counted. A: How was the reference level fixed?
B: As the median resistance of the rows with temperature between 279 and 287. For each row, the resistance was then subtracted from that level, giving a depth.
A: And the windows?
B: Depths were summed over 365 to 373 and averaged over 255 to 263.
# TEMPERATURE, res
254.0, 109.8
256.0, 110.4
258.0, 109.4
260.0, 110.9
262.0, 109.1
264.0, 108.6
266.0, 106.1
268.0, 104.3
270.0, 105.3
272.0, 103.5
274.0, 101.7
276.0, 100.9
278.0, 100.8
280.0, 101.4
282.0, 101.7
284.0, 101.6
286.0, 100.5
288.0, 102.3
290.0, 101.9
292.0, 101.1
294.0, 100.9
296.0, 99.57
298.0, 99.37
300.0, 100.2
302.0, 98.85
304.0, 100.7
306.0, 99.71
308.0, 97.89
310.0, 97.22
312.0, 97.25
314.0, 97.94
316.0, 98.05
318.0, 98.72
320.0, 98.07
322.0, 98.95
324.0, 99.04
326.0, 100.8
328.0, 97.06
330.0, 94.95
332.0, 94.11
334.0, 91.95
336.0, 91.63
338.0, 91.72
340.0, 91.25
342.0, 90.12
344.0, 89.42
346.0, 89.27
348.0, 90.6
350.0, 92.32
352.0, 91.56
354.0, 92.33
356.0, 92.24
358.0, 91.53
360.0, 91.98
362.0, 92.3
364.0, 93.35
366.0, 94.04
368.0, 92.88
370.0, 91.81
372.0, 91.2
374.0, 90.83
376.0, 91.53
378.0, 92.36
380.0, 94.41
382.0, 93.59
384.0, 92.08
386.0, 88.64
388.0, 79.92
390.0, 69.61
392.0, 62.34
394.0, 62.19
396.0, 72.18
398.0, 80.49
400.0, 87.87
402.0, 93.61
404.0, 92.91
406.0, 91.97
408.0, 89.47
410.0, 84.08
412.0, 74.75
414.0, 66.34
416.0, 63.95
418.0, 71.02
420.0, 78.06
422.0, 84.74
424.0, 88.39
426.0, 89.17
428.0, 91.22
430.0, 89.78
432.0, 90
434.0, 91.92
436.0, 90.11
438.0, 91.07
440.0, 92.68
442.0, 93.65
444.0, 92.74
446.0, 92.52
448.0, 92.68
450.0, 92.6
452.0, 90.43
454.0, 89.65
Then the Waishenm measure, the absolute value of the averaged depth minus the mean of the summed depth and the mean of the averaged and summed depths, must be 33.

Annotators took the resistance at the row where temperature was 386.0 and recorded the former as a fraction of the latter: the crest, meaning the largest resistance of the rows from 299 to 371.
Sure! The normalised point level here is 0.88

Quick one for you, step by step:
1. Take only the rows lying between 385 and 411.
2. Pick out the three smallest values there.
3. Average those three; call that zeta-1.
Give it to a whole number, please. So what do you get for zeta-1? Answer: 65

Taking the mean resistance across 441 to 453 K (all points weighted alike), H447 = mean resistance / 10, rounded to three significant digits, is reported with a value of 9.24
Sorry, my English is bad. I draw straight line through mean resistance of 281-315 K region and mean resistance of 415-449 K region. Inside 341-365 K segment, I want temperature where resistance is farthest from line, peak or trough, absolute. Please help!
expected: 344.0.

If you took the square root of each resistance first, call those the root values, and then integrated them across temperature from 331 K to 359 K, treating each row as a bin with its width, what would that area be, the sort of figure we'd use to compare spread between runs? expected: 268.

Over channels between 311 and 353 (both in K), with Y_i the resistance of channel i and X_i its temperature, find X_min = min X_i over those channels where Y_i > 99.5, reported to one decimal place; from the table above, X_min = 326.0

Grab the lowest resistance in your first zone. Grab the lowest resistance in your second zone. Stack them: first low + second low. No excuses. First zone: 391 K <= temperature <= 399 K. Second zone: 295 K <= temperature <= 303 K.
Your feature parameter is 161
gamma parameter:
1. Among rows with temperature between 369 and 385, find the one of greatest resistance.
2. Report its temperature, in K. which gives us 380.0 K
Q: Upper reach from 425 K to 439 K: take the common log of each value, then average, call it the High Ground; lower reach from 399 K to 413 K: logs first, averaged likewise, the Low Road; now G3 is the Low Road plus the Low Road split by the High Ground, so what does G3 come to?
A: 2.94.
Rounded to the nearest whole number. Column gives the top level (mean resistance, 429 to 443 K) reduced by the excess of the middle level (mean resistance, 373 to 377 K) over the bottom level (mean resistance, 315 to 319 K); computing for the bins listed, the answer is 99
